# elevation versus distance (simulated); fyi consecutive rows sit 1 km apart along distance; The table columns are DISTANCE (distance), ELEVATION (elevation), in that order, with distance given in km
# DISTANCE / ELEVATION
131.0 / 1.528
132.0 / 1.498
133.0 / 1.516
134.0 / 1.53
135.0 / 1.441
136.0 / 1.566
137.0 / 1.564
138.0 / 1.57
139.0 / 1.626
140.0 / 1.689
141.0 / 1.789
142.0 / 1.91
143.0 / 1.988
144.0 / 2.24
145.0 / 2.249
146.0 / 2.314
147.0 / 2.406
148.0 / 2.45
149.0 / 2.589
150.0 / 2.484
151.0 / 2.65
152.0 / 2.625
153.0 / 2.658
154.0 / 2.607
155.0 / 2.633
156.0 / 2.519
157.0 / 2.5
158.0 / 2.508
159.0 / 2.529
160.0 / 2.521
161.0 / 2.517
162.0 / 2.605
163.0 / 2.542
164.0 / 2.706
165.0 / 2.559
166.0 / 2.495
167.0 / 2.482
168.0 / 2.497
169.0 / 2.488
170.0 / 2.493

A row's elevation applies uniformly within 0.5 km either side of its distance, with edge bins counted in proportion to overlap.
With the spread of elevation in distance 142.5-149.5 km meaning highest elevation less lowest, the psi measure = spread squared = 0.361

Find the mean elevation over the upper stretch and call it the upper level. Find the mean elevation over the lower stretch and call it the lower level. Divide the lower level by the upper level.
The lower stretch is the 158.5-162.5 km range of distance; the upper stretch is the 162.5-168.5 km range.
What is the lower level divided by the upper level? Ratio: 0.998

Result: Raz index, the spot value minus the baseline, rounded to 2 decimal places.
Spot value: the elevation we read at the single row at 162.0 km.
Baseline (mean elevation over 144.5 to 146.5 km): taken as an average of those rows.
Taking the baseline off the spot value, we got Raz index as 0.32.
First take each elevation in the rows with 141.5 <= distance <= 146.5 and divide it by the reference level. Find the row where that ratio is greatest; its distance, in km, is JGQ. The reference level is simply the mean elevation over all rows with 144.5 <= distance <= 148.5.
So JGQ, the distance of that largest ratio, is 146.0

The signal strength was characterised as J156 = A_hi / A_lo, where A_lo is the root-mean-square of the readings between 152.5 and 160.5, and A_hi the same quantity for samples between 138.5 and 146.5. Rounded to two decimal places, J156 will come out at 0.78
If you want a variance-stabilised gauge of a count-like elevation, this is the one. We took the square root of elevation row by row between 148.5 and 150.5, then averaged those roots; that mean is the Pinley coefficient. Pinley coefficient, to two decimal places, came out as 1.59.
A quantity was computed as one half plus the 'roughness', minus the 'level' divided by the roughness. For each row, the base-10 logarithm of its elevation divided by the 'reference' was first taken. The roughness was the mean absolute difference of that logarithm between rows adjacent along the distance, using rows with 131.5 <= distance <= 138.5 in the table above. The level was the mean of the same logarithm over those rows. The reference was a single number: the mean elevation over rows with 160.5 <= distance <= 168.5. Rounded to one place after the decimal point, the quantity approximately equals 18.7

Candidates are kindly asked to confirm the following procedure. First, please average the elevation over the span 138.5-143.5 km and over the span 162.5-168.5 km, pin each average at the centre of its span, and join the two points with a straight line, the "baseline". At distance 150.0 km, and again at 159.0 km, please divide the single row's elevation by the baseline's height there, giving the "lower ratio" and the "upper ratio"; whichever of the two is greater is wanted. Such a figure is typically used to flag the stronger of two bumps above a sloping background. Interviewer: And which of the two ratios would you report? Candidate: 1.20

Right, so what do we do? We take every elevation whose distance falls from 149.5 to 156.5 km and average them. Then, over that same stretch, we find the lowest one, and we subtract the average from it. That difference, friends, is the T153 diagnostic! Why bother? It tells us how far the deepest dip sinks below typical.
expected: -0.113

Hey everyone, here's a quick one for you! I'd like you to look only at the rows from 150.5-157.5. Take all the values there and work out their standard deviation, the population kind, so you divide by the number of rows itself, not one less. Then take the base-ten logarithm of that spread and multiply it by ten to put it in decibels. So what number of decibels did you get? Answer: -12.3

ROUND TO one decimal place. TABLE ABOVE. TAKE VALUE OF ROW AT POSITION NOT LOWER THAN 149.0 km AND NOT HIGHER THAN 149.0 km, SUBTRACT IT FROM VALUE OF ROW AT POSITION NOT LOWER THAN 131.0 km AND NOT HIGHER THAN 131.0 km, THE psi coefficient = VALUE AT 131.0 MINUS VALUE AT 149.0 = -1.1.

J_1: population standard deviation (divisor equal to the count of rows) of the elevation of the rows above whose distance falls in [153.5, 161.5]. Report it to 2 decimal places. 0.05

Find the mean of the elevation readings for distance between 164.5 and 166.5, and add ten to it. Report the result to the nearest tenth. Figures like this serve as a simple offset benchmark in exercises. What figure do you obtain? 12.5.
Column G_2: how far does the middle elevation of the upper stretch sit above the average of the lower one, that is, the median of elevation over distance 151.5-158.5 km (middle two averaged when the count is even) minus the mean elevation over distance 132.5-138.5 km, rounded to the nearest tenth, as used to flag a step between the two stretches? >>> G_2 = 1.1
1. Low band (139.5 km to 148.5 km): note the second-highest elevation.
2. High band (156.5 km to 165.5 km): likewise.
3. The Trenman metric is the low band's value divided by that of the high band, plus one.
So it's 1.92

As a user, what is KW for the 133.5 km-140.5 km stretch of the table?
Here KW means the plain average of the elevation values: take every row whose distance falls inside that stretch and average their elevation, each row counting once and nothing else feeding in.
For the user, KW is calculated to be 1.57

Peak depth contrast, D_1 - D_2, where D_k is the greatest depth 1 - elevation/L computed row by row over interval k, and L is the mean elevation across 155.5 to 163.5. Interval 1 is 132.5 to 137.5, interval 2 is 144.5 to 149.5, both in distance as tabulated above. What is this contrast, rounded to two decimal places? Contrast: 0.32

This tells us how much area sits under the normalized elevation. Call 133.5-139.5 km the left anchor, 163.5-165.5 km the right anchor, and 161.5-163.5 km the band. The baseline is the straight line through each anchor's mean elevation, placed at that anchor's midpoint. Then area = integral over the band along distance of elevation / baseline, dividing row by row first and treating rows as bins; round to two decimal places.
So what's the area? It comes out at 2.01 km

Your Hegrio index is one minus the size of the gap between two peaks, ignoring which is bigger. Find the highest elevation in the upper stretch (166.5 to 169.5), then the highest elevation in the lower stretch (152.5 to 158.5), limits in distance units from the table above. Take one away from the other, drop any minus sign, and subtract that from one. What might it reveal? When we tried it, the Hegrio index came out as 0.84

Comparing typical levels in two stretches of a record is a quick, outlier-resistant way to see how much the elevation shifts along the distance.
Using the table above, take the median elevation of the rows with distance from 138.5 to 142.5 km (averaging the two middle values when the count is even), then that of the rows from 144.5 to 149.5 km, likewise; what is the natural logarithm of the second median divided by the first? 0.32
